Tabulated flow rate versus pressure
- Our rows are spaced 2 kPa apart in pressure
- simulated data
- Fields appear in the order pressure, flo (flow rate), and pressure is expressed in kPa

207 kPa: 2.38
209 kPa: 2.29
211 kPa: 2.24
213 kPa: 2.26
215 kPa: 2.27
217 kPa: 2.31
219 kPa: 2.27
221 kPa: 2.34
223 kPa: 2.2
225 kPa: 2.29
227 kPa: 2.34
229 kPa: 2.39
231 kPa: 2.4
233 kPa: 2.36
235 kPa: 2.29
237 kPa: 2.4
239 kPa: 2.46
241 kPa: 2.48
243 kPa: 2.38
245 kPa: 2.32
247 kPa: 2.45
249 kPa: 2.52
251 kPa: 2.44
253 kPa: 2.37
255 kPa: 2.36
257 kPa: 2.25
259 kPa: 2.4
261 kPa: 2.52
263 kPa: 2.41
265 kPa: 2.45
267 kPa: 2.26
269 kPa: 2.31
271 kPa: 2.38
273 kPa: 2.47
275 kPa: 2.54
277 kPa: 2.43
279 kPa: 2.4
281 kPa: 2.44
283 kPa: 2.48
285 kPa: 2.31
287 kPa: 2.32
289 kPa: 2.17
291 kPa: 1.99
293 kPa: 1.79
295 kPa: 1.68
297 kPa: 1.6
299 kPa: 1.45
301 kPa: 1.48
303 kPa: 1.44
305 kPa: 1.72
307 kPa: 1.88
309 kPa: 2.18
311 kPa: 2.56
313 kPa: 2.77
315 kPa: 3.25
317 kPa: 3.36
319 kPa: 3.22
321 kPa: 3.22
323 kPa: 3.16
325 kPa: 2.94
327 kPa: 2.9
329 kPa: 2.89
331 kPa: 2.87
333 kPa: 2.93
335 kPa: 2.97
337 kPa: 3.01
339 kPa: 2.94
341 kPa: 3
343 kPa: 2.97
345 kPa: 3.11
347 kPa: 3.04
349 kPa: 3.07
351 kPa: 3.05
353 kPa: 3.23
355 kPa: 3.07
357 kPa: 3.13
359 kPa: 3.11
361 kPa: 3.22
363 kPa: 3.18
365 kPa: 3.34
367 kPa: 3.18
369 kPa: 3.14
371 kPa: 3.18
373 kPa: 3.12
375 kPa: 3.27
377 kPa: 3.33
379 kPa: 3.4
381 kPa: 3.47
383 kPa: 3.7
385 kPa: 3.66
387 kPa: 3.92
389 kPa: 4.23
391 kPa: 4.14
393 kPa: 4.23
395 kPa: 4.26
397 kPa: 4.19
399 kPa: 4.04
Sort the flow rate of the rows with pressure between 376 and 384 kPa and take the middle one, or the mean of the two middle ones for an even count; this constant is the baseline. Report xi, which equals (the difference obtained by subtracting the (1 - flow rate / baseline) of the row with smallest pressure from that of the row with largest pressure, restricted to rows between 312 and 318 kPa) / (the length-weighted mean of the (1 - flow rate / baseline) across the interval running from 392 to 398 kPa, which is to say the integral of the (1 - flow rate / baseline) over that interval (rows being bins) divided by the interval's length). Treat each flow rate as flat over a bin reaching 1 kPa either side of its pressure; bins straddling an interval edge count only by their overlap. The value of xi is 0.75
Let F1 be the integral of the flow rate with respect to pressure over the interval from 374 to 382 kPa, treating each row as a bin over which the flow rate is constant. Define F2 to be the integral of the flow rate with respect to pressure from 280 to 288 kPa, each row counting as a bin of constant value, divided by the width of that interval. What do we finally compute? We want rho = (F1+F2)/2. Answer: 15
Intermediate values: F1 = 26.9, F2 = 2.4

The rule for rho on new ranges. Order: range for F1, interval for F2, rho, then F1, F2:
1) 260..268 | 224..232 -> 11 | 19.3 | 2.4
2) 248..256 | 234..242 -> 11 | 19.4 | 2.4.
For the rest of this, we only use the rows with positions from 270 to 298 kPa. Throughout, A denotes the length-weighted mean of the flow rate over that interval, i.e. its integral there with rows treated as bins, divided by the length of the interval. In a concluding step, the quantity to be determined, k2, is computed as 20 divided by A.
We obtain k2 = 9.0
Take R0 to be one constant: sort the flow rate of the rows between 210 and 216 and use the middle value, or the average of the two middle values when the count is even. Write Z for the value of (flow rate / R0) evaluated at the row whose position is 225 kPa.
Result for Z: 1.01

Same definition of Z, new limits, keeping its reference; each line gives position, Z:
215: 1.00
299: 0.64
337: 1.33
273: 1.09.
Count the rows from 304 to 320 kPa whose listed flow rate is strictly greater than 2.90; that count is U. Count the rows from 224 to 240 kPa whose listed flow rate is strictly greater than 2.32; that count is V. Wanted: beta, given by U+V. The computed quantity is 9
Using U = 3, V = 6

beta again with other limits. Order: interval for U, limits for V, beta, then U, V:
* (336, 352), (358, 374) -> 16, 8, 8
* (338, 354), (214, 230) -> 11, 8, 3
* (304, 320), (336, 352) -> 11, 3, 8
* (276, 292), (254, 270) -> 5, 0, 5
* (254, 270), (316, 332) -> 8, 0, 8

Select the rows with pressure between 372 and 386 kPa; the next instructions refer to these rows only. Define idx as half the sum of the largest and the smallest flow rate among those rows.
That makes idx 3.4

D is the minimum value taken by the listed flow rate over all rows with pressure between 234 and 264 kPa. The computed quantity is 2.25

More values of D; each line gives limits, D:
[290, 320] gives 1.44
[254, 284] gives 2.25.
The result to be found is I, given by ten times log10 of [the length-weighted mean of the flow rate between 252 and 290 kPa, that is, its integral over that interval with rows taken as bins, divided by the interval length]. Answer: 3.8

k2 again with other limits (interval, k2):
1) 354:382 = 6.2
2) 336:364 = 6.5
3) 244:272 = 8.4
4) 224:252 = 8.4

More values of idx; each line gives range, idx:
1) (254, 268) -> 2.4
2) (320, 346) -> 3.0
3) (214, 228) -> 2.3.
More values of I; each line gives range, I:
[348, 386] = 5.1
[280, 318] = 3.3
